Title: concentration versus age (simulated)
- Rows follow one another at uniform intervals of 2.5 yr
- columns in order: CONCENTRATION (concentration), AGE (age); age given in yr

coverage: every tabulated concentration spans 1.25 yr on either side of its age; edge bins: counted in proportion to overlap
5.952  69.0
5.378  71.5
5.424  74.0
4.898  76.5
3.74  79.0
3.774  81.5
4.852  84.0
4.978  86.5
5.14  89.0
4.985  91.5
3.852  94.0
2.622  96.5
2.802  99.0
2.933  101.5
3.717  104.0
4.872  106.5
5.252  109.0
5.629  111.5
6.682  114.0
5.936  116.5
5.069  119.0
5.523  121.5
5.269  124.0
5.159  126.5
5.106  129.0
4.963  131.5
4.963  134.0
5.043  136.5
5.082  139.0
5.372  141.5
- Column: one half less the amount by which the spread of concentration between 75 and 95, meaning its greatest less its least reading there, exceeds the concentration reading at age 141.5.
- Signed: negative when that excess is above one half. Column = 4.5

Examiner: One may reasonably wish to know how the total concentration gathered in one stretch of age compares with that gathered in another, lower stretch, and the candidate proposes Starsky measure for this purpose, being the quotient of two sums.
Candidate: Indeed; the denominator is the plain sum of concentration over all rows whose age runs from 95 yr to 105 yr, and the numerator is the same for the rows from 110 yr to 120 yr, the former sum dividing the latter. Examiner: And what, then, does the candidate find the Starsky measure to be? 1.9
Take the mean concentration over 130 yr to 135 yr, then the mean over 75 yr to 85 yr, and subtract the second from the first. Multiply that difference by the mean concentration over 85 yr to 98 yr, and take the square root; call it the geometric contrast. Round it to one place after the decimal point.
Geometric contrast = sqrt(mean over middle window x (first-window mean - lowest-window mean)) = 1.7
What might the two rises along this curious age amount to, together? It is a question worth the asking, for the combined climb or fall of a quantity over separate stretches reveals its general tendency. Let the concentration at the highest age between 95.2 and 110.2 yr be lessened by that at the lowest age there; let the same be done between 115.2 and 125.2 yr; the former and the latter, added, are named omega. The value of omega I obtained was 1.96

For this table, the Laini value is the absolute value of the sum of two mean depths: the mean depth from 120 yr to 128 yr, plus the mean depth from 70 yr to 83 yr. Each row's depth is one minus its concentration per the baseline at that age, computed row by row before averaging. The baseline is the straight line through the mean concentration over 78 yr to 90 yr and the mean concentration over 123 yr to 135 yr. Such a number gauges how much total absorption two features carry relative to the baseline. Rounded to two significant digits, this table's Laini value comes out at 0.12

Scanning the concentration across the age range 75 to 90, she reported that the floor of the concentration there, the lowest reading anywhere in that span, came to 3.74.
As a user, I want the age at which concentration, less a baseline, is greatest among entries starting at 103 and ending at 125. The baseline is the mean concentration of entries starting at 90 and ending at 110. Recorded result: 114.0 yr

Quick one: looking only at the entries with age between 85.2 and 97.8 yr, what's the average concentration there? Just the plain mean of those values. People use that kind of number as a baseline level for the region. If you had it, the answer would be 4.3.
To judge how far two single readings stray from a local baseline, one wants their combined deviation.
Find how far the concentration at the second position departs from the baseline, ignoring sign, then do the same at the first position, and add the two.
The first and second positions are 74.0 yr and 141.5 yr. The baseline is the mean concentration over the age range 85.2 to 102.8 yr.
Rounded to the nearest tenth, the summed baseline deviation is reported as 3.0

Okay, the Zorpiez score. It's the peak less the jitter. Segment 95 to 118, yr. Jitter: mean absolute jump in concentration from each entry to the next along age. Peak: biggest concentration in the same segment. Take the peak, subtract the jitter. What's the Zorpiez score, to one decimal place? 6.1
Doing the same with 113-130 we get 6.3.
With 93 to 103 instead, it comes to 3.3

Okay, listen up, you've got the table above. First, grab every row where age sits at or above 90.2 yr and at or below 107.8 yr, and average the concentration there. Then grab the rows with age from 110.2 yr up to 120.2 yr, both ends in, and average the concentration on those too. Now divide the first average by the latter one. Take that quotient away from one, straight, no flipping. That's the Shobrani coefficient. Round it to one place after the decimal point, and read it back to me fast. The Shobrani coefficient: 0.4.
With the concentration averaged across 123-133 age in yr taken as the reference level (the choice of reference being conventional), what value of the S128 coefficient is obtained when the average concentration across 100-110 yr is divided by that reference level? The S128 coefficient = 0.8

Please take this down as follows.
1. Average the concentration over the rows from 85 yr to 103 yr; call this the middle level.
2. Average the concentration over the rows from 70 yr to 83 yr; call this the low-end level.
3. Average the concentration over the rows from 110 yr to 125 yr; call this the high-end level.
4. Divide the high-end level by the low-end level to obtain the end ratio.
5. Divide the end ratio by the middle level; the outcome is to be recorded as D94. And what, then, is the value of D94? 0.31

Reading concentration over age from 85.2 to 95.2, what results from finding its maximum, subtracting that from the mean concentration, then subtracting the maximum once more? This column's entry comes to -5.5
